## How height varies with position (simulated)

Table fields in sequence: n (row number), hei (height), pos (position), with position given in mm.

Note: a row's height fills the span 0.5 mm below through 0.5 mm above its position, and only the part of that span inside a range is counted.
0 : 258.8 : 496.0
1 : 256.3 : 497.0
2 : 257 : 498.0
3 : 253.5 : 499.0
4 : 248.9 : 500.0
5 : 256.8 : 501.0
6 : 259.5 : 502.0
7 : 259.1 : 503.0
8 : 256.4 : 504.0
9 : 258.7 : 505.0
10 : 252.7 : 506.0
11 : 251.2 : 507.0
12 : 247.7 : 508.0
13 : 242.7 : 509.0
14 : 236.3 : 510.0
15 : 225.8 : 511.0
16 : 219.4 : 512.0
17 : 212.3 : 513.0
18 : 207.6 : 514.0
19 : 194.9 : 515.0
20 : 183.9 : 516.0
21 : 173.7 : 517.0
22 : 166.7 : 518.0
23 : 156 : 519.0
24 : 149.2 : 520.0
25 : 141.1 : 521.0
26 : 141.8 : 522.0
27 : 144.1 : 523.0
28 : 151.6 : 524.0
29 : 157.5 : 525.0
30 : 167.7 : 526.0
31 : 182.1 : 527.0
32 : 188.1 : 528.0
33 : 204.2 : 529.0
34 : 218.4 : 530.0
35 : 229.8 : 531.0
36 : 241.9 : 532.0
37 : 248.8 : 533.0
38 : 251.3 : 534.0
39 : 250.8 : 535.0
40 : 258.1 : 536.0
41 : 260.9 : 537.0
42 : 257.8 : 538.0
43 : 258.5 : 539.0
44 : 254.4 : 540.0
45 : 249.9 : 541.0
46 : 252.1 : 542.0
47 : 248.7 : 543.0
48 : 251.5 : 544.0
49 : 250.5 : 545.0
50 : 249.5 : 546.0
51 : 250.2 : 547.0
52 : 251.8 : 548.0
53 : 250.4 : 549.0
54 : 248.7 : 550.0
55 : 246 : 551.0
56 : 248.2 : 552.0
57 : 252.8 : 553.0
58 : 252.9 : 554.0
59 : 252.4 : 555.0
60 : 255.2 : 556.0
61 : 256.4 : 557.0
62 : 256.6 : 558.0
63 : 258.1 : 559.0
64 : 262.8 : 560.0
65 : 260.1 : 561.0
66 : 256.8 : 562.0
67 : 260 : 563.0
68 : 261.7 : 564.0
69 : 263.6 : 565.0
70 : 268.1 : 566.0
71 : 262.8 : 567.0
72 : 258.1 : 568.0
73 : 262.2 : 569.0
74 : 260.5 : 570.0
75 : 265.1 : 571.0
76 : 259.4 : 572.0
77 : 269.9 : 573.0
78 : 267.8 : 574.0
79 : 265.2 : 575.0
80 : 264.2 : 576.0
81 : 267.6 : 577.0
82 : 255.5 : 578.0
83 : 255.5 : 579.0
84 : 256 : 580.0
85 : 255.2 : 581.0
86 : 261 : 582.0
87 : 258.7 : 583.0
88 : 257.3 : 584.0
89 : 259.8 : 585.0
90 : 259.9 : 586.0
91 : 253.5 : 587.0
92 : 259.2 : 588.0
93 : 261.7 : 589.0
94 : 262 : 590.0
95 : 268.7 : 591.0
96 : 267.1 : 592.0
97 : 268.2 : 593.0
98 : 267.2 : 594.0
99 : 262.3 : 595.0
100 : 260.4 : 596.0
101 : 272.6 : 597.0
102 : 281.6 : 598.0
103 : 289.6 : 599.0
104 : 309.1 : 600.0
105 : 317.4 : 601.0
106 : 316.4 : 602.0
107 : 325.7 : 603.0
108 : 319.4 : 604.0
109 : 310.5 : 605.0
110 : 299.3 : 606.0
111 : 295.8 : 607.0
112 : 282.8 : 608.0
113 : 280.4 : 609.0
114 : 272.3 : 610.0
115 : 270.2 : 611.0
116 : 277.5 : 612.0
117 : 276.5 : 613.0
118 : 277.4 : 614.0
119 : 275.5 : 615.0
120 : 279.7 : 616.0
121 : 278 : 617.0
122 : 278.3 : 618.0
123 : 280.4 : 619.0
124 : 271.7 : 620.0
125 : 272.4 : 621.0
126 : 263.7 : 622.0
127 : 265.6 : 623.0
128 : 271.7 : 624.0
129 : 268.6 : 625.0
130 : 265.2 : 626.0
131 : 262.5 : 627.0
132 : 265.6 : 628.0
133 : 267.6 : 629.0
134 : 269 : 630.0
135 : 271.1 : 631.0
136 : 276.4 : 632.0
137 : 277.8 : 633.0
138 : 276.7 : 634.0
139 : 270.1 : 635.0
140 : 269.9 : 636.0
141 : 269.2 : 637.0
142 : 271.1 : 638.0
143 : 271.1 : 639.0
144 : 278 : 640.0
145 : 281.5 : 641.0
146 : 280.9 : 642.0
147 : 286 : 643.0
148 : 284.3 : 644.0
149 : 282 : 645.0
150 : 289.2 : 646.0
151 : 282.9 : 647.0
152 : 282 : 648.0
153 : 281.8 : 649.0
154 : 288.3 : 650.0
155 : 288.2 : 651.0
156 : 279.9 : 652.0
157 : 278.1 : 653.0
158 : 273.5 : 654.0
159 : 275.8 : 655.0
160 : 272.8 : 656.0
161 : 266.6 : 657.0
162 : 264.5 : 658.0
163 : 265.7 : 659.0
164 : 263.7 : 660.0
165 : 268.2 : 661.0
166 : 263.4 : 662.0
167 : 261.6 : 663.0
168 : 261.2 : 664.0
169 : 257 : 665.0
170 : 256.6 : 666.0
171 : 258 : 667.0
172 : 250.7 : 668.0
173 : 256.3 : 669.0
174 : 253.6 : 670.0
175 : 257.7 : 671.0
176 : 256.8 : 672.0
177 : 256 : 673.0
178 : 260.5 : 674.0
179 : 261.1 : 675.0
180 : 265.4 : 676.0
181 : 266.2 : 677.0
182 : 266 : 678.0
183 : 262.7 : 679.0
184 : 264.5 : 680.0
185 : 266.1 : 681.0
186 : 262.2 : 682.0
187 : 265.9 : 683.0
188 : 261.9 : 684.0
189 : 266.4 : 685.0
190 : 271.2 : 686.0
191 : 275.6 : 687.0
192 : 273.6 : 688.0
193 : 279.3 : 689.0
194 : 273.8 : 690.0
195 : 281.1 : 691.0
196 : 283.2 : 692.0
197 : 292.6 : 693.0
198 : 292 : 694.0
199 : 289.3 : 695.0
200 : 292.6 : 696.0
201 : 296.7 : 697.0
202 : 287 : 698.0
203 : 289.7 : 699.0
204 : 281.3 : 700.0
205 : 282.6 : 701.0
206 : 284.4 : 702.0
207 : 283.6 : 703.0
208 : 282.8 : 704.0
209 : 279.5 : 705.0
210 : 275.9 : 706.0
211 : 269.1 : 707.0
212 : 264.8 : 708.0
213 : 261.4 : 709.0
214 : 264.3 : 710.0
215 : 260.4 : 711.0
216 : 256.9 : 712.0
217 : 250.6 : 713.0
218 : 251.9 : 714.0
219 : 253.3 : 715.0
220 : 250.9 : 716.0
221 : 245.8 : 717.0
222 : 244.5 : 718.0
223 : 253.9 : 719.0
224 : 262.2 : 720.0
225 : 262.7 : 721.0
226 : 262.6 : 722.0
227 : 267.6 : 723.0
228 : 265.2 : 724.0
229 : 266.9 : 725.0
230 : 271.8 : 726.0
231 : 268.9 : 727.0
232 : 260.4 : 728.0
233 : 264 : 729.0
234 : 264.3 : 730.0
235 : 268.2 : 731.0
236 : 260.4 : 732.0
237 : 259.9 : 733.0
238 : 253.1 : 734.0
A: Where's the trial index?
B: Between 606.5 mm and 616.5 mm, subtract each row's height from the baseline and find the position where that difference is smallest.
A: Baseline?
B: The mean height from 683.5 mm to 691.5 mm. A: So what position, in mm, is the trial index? 607.0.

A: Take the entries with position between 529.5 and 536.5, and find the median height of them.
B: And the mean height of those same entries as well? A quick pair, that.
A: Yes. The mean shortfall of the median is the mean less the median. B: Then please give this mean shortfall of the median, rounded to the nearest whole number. -6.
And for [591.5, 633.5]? 4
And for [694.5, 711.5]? -3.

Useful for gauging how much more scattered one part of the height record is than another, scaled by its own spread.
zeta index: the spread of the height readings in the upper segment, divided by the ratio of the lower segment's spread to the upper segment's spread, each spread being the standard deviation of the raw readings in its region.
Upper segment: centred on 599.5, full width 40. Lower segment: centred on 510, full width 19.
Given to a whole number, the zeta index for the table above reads 11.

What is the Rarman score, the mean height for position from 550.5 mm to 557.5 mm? 252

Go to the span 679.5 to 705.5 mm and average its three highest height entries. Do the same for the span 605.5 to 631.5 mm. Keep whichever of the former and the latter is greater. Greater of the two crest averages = 294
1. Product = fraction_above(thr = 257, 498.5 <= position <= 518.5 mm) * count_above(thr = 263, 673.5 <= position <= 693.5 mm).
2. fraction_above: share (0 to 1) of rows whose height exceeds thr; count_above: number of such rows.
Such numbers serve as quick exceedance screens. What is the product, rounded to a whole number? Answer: 2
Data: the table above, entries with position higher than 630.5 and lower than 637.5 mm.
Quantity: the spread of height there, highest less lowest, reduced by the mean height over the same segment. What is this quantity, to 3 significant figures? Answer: -264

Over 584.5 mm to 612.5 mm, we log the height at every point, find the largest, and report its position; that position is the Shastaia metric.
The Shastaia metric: 603.0 mm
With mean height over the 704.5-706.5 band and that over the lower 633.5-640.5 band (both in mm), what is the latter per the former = 1.0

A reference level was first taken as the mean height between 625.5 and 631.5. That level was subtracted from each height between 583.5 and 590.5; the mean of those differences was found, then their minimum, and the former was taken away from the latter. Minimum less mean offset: -5.6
